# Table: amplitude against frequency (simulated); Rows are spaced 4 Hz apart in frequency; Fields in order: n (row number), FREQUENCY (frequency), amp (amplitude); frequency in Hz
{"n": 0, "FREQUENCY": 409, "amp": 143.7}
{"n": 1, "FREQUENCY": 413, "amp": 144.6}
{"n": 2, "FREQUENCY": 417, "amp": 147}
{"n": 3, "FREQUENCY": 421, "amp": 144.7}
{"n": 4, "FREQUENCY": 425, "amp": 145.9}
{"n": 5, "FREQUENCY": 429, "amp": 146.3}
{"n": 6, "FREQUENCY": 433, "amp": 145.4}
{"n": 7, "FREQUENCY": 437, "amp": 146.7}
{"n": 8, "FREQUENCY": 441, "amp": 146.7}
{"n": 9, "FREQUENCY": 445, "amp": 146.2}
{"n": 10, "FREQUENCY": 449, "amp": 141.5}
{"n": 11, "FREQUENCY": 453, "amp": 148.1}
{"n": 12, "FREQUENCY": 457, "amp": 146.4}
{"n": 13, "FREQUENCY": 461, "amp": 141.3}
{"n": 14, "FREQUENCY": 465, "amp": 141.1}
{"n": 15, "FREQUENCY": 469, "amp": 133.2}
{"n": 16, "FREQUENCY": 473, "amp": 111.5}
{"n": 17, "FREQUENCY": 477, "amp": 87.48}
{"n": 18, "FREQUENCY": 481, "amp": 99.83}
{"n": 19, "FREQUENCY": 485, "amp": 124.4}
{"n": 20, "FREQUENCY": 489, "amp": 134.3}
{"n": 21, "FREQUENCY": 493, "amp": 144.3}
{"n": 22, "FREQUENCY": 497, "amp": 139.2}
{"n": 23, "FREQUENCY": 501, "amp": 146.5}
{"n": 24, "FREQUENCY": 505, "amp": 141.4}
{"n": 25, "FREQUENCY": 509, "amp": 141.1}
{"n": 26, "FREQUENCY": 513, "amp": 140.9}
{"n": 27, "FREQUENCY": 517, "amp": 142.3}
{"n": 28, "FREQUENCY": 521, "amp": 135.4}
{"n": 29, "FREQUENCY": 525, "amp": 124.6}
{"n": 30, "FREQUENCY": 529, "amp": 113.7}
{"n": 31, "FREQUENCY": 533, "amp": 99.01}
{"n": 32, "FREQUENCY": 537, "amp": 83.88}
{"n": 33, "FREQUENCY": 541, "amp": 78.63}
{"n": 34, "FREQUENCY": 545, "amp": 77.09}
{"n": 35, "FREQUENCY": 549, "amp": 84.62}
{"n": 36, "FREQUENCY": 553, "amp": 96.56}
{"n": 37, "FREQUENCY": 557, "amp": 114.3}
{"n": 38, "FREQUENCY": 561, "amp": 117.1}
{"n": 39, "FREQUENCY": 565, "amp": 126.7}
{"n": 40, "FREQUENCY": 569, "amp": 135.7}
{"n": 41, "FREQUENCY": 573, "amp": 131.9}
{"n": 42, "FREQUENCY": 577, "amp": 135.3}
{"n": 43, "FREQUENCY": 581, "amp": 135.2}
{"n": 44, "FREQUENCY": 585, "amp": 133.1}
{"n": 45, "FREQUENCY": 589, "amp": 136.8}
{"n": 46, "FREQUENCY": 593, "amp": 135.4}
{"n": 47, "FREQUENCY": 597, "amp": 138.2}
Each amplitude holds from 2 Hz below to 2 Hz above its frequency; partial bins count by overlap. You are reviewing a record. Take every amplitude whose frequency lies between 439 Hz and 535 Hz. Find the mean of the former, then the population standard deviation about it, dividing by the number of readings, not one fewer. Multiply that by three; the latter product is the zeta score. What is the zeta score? 51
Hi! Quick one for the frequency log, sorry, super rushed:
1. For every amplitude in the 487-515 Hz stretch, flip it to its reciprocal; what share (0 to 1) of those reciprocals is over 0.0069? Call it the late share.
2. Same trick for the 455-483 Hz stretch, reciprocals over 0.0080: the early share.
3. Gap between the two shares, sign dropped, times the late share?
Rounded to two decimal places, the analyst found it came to 0.37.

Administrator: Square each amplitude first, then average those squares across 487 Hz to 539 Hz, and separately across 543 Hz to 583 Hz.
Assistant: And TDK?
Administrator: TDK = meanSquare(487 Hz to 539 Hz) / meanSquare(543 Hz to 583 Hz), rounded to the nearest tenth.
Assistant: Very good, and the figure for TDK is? 1.2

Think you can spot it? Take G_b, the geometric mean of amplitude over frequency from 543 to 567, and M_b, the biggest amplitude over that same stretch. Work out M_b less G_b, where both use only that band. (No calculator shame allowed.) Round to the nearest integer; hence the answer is 26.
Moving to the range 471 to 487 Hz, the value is 19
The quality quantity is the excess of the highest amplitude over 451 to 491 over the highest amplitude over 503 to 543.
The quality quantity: 5.8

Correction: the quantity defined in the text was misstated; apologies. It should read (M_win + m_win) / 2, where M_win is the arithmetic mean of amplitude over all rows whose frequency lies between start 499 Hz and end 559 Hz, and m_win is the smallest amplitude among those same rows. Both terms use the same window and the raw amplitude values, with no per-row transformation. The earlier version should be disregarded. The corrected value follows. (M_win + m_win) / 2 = 96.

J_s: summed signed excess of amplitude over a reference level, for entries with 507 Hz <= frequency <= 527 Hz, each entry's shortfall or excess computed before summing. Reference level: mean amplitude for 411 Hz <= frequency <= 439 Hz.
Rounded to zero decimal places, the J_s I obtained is -45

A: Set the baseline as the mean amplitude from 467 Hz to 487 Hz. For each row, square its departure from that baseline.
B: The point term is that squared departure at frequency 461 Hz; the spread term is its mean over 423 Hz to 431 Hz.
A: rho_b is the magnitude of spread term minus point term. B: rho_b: 311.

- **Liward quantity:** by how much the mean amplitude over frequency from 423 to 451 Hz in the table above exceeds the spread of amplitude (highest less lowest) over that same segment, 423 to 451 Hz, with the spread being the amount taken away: 140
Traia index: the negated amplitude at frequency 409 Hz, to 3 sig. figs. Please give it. -144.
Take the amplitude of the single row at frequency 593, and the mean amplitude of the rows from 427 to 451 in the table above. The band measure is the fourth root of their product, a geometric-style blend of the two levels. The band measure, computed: 11.8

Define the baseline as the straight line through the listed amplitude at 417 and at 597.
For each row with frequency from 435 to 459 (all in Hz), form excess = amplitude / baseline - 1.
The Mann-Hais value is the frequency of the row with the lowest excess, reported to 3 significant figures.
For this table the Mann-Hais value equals 449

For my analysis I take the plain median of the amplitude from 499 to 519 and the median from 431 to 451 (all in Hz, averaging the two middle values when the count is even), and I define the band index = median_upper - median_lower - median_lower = -151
